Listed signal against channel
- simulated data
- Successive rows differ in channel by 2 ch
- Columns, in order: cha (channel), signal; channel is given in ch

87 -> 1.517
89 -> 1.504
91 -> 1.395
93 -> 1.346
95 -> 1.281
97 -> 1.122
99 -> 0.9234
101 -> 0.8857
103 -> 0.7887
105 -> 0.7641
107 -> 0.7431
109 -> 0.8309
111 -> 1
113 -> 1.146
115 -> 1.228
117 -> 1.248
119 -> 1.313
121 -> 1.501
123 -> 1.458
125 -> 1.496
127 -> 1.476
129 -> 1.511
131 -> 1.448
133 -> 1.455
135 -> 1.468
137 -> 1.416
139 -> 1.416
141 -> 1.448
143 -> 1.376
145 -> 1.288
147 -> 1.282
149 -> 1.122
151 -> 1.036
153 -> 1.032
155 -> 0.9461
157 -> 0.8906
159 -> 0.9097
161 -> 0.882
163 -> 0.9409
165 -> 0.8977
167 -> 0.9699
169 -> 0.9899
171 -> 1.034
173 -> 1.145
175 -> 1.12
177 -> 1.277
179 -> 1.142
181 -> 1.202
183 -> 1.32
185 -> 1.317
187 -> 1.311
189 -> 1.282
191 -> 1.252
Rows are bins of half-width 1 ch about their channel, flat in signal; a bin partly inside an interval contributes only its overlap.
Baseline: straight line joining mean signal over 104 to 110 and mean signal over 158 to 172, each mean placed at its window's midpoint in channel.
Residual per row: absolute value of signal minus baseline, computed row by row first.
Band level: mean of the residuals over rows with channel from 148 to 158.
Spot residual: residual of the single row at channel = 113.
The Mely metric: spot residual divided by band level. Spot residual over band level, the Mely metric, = 3.3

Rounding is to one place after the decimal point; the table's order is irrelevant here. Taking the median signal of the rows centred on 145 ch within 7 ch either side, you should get 1.3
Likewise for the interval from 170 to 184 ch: 1.1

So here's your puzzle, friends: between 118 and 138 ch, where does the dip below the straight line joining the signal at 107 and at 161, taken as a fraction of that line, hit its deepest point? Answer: 119 ch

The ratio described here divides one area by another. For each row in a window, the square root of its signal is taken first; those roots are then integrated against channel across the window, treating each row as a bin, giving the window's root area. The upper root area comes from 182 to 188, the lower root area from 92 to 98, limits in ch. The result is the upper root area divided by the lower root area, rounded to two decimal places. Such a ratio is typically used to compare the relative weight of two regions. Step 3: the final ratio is 1.03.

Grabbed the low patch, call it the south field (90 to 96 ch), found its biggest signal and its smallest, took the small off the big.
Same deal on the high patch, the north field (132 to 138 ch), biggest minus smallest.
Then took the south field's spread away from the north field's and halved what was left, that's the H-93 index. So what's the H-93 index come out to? -0.031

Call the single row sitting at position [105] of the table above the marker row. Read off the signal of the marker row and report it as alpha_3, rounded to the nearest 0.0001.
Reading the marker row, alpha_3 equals 0.7641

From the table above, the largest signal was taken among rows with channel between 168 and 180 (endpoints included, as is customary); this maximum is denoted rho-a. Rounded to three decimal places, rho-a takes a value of 1.277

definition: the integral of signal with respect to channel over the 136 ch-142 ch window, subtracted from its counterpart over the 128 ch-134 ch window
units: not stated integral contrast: 0.3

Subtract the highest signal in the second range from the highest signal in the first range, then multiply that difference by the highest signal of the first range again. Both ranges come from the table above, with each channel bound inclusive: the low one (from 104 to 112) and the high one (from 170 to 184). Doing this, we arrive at -0.32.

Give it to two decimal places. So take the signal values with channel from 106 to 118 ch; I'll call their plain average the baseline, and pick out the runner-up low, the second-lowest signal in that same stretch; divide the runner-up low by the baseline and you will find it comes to 0.80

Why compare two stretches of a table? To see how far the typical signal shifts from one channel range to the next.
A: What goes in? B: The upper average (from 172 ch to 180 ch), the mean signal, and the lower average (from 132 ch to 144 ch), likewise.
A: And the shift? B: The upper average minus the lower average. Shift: -0.3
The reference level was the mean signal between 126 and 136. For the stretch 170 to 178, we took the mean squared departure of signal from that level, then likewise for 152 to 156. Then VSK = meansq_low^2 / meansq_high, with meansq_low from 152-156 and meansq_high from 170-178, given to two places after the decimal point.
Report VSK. 0.48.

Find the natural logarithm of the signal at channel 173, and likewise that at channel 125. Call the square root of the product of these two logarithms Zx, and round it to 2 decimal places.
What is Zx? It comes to 0.23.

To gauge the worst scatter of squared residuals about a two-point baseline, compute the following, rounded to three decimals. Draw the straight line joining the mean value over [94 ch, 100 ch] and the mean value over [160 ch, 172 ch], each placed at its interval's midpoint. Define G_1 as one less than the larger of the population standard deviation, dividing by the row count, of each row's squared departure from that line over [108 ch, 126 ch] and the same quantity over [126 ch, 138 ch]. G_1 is -0.923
